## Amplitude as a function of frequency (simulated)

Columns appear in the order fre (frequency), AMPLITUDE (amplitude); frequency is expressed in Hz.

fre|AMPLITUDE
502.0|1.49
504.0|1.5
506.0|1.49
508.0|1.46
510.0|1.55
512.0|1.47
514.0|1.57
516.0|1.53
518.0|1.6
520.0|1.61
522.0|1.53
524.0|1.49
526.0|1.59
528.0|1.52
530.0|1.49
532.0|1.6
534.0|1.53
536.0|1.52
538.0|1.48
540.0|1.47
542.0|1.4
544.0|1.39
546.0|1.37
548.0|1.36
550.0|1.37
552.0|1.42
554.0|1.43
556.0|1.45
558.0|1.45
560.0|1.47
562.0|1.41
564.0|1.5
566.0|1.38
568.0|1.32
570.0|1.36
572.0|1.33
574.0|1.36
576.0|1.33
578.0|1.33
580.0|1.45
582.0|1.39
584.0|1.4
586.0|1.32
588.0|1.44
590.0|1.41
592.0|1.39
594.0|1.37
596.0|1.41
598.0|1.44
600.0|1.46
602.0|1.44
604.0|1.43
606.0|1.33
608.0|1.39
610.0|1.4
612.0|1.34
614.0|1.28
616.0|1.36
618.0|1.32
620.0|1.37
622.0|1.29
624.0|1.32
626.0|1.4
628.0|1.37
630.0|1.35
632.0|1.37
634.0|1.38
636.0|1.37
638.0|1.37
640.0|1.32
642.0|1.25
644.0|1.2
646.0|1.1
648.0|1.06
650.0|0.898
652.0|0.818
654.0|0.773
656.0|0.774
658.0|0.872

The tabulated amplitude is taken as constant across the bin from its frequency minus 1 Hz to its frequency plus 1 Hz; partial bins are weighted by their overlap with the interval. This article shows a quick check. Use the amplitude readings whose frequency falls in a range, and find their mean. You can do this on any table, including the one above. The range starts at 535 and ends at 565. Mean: 1.43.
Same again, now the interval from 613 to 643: 1.34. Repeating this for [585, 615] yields 1.39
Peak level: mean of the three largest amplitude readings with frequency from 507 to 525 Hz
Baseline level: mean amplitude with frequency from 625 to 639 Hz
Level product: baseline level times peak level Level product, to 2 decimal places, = 2.19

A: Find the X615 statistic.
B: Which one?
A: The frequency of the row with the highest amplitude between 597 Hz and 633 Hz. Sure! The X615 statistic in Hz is 600.0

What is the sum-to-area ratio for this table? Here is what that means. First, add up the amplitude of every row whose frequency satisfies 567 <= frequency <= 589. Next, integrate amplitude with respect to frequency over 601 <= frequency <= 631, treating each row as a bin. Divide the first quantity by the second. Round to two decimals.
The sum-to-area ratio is 0.37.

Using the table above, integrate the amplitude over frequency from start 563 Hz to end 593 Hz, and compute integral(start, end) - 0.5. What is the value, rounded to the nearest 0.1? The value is 40.9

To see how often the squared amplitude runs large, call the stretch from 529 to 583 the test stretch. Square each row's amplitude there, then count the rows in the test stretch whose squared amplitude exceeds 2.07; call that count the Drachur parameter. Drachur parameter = 11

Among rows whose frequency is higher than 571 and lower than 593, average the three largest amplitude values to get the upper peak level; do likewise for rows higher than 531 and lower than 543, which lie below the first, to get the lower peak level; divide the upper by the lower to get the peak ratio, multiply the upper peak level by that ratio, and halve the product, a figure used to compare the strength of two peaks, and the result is 0.663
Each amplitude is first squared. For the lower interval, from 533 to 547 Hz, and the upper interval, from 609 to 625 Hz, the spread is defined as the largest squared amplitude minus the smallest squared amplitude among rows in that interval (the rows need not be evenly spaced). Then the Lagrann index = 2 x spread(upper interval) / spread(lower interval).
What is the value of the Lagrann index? 1.4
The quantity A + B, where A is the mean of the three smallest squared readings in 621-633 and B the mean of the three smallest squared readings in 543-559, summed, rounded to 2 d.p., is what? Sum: 3.61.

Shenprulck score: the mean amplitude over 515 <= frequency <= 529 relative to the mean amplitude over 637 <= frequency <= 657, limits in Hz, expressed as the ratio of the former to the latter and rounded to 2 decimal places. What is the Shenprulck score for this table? 1.47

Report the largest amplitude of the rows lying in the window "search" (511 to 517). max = 1.57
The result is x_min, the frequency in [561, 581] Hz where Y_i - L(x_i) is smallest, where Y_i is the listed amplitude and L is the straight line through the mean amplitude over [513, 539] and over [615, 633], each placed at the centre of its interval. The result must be 568.0 Hz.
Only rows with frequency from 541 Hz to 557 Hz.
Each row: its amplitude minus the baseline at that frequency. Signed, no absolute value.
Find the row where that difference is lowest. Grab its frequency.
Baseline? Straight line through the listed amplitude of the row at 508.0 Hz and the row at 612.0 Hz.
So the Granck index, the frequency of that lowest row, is 548.0 Hz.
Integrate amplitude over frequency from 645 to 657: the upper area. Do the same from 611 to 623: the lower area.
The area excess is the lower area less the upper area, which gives 5.1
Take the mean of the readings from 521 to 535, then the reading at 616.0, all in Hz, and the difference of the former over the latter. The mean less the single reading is 0.18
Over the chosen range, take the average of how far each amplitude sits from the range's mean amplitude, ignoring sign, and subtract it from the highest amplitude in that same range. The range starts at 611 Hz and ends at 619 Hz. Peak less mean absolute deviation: 1.335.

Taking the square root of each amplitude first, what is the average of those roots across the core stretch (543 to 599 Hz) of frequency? 1.18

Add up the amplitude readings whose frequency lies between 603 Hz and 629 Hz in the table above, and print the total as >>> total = 17.6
